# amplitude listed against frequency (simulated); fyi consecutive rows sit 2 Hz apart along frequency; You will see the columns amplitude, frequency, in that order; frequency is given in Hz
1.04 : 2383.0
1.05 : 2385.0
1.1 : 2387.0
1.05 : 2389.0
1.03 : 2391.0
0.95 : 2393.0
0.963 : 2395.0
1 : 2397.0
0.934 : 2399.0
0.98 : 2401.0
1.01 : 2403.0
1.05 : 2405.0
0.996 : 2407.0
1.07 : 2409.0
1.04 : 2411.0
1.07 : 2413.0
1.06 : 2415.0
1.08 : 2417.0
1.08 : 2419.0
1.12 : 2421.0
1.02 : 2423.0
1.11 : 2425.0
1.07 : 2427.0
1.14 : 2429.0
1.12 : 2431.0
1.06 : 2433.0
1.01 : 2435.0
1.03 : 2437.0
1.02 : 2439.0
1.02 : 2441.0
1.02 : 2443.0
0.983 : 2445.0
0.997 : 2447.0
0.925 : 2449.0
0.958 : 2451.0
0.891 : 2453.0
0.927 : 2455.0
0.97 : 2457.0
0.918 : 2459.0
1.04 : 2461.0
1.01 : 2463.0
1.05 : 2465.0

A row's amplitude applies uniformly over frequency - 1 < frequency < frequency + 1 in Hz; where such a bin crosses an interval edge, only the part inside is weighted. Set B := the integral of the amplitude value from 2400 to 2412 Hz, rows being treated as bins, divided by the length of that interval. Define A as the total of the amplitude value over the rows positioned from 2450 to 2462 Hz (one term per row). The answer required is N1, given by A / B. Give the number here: 5.6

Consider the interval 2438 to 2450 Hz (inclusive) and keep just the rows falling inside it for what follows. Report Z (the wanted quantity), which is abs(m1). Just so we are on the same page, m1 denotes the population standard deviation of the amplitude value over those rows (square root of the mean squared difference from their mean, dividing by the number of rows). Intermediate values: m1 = 0.034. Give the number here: 0.034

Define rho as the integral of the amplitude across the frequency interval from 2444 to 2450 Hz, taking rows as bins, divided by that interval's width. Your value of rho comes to 0.97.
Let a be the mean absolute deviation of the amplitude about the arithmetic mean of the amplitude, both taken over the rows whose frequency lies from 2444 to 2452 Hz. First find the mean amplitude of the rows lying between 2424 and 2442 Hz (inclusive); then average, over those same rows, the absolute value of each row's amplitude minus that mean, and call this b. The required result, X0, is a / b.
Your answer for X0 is 0.6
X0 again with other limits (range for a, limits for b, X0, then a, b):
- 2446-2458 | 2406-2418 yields 1.3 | 0.030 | 0.023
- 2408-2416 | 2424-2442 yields 0.2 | 0.010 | 0.040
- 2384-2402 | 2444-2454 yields 1.3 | 0.045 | 0.034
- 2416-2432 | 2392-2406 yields 1.0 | 0.030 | 0.031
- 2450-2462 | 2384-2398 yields 0.9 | 0.039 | 0.042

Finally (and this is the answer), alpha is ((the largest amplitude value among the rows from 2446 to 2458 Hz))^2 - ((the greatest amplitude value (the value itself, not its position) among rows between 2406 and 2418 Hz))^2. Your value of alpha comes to -0.17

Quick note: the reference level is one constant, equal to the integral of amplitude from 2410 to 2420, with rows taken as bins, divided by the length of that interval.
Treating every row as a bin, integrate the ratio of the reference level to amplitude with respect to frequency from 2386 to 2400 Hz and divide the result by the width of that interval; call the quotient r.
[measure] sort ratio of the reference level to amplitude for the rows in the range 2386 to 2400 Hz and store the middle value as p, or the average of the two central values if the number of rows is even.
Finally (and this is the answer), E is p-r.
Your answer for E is 0.001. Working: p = 1.07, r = 1.07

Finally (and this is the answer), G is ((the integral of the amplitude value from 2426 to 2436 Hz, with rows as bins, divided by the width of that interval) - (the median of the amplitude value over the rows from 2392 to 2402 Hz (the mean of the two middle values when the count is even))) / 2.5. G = 0.047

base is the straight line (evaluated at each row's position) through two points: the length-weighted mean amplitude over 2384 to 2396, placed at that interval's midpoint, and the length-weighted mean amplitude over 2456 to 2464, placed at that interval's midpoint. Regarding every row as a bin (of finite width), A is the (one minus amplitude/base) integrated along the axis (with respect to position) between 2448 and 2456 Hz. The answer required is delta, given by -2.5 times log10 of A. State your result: 0.7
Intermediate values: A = 0.52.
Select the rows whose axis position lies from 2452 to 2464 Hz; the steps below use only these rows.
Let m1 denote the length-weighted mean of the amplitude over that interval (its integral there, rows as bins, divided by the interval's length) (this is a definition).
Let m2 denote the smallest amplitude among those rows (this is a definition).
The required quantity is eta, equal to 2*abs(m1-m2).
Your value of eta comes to 0.137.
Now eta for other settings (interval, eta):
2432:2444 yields 0.033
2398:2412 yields 0.155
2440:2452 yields 0.118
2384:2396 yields 0.148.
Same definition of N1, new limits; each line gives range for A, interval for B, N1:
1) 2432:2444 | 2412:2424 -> 5.7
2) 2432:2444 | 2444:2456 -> 6.5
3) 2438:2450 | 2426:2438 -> 5.6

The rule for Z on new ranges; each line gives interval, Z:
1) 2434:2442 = 0.007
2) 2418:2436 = 0.043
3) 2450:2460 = 0.028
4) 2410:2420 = 0.015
